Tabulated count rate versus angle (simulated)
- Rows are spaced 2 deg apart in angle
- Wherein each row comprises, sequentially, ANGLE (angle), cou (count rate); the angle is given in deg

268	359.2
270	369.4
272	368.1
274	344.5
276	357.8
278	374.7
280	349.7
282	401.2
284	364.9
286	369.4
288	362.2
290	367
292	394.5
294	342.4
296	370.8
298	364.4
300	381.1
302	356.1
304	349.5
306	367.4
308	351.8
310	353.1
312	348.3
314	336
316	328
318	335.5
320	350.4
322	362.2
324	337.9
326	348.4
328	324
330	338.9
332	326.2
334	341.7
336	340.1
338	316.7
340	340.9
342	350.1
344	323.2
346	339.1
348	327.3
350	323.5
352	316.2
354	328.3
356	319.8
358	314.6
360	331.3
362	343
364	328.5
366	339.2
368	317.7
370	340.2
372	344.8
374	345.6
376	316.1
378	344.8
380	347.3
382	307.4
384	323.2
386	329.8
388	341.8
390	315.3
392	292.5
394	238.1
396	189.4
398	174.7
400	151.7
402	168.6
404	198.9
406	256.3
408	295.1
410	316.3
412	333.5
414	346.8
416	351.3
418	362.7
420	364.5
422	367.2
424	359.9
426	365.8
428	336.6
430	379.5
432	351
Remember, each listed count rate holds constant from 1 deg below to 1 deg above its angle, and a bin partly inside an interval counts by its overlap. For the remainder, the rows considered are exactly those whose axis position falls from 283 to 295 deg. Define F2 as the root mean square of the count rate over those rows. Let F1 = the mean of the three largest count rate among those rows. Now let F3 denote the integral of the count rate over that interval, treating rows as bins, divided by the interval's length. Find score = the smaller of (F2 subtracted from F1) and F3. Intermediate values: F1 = 377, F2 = 367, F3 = 367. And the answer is 10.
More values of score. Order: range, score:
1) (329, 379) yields 15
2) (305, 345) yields 20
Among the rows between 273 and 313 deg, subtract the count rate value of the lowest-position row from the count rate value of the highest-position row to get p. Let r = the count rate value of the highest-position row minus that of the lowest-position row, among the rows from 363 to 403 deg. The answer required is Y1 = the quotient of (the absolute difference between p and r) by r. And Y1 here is -1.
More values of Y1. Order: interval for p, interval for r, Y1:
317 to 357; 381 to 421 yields 1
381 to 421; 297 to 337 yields -3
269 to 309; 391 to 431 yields 1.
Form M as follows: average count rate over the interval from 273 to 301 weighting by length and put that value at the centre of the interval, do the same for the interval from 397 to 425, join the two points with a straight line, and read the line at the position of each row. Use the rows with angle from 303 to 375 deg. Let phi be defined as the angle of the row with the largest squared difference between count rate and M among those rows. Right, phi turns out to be 374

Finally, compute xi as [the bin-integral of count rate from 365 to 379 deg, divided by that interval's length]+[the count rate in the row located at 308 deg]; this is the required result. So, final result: 687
